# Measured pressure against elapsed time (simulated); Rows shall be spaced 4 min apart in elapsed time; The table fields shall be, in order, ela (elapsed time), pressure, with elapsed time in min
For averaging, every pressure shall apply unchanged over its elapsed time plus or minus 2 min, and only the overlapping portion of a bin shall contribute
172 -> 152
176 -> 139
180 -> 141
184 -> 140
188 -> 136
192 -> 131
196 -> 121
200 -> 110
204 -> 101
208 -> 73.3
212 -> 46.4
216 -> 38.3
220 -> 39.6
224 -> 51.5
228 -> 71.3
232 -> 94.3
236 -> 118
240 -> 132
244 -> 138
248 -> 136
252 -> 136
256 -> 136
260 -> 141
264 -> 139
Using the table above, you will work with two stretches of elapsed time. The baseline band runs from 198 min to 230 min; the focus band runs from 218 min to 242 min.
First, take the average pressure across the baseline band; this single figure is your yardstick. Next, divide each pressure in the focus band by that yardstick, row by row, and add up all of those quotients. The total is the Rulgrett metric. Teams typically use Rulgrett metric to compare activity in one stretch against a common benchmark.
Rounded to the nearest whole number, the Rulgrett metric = 8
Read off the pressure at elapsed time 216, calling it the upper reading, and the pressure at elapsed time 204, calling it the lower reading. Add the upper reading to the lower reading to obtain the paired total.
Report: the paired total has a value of 139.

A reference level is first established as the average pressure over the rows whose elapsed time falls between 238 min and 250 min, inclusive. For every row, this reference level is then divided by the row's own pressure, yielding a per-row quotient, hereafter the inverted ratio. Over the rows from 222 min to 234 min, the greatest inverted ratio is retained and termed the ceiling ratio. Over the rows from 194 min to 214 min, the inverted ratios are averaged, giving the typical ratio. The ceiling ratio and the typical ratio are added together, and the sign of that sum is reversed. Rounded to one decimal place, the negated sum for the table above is -4.3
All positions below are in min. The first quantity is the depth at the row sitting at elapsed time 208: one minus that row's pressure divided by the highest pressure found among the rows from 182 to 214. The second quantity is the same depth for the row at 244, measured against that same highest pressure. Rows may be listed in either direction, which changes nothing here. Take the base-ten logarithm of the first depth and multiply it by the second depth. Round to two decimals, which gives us 0.00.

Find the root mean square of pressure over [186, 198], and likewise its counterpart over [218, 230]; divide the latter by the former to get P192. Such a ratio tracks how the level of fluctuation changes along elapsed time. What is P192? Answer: 0.43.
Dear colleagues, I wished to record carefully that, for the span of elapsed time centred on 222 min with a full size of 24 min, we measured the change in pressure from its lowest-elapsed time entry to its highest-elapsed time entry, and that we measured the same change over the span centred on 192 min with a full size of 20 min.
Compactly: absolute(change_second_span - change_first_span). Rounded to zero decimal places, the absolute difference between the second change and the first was 78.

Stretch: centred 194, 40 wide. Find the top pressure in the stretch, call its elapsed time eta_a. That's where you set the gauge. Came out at 180 min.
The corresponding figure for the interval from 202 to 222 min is 204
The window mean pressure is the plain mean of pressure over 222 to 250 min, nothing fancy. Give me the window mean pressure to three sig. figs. 106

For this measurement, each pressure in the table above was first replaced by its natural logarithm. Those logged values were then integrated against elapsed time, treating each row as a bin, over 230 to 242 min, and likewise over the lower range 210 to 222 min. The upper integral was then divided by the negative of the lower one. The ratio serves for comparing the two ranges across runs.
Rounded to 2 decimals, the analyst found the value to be -1.27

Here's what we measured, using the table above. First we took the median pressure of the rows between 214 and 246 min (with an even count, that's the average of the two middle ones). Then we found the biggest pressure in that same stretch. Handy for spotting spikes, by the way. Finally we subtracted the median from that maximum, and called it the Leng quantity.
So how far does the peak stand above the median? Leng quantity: 55.2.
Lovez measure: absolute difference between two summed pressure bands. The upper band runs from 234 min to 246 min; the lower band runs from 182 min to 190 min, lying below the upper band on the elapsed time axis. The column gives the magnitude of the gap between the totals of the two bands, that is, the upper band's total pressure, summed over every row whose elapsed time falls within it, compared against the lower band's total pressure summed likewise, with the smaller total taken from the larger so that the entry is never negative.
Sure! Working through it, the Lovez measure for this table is 112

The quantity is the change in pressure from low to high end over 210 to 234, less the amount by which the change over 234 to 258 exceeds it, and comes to 78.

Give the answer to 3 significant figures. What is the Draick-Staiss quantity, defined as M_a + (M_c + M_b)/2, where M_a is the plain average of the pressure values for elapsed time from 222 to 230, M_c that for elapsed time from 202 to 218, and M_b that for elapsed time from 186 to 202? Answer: 156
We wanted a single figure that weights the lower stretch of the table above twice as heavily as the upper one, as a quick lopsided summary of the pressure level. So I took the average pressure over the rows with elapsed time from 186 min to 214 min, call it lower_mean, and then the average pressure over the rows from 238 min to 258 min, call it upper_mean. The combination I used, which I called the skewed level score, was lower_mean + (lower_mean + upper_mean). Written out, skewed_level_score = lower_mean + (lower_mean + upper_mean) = 341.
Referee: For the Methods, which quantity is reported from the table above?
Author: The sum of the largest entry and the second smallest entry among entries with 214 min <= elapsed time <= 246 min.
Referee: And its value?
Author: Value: 178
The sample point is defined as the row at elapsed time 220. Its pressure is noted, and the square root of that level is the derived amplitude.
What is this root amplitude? 6.3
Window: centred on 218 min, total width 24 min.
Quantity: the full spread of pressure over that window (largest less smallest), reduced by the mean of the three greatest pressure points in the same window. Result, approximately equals -30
